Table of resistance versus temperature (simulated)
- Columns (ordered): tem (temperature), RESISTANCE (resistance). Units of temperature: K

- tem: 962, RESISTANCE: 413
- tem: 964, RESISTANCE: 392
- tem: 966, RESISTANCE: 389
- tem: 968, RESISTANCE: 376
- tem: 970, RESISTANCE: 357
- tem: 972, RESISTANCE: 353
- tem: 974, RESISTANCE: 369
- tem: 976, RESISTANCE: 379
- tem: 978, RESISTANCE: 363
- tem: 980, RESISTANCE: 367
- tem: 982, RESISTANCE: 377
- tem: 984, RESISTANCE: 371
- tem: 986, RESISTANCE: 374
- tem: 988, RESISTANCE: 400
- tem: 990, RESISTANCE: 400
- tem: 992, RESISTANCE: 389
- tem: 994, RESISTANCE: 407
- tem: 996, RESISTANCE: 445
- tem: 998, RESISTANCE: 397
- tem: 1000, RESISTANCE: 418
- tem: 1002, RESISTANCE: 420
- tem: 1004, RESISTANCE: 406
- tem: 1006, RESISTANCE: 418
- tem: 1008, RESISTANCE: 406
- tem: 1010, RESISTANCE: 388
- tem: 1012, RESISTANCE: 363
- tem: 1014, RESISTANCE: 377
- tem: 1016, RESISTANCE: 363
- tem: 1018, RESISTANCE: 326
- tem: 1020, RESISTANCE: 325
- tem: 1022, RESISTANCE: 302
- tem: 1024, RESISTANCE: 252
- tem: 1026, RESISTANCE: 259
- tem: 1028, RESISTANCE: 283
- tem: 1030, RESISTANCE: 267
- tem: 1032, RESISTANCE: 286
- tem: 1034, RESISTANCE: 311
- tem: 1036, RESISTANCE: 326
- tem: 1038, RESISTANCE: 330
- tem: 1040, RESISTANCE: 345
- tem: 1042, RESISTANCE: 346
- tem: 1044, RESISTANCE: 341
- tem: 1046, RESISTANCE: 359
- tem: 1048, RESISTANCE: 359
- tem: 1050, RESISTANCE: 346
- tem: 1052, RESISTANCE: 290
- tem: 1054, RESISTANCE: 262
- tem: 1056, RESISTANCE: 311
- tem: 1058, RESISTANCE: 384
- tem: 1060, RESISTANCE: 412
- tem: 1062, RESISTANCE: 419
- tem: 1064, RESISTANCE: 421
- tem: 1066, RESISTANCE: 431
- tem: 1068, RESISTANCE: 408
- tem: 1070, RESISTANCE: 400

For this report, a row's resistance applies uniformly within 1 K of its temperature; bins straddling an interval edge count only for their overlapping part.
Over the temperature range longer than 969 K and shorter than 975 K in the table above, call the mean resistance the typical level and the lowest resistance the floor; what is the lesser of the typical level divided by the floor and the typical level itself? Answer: 1.02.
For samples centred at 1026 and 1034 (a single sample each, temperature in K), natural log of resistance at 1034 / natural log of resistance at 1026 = 1.03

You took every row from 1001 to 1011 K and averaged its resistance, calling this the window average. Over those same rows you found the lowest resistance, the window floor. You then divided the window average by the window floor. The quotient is 1.05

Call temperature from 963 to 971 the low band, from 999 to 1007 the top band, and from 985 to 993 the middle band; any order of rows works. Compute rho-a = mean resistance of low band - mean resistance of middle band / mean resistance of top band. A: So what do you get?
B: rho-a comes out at 378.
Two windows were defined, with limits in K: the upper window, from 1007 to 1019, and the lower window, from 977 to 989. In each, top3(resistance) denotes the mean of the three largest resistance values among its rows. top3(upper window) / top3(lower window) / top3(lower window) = 0.0027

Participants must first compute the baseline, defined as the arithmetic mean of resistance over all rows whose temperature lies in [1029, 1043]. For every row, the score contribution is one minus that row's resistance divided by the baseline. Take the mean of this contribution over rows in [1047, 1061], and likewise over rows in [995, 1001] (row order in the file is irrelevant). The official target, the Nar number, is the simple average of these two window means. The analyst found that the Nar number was -0.20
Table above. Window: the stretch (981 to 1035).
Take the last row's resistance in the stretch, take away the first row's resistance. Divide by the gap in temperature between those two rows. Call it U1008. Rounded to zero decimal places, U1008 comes -1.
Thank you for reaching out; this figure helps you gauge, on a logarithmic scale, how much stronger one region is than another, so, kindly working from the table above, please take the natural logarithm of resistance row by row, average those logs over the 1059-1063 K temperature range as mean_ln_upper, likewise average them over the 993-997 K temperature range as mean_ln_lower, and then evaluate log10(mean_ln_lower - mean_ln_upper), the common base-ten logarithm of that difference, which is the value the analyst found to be -1.62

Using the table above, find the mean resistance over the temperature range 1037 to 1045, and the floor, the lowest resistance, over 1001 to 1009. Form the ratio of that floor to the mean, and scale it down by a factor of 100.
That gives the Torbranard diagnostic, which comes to 0.0119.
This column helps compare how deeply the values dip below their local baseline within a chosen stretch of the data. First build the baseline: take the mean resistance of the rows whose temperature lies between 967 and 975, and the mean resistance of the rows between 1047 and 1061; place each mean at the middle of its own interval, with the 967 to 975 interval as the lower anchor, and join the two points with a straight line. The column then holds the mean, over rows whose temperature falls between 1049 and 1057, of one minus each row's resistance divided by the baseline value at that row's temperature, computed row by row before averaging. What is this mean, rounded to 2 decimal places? 0.11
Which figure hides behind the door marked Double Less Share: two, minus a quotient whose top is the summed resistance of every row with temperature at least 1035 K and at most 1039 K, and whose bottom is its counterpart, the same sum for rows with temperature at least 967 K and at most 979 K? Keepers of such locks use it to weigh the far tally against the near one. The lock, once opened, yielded 1.7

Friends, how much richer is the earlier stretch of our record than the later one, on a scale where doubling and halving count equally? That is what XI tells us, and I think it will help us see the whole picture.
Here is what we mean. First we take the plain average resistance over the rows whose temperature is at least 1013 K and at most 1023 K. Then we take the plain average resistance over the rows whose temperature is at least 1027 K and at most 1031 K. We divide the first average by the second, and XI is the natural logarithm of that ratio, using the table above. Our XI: 0.21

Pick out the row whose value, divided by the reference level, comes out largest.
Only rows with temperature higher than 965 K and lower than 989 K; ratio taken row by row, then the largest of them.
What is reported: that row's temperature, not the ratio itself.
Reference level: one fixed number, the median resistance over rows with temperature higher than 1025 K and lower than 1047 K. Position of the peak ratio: 988 K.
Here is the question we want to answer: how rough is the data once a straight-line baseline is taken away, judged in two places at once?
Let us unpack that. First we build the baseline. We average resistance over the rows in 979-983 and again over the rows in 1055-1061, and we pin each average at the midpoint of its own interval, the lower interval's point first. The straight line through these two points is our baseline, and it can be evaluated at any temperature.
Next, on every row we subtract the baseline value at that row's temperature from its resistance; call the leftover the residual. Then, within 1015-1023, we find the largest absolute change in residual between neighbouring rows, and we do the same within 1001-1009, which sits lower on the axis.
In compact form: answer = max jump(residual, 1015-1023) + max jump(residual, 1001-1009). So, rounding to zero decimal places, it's 51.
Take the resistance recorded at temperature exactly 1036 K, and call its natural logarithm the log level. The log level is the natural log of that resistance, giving 5.79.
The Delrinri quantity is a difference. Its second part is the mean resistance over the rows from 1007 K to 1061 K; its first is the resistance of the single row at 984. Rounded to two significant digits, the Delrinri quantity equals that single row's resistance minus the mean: 41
